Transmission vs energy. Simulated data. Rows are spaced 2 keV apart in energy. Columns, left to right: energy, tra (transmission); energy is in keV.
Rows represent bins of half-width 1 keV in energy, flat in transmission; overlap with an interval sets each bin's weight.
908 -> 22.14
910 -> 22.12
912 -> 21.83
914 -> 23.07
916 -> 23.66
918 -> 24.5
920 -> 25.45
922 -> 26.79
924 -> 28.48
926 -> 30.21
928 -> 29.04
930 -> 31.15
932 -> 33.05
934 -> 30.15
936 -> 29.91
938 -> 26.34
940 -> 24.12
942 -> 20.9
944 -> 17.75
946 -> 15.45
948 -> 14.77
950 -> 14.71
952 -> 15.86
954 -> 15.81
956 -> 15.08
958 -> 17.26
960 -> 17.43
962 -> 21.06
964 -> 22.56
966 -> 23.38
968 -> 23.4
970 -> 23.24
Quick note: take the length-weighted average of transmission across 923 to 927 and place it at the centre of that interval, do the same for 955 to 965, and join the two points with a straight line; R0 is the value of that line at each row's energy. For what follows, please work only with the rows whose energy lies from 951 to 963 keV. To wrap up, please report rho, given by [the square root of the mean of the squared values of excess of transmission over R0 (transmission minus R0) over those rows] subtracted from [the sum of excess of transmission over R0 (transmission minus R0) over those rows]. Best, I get -19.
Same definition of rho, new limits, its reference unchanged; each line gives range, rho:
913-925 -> -42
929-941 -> 13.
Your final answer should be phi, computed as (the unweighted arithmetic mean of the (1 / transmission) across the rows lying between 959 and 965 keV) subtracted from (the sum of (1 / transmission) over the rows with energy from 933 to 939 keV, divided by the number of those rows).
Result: -0.015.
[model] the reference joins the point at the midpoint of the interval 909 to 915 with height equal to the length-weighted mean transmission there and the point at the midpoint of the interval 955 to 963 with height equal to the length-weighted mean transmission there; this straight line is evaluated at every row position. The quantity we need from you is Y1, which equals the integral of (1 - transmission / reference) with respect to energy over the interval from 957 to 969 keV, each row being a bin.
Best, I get -2.5 keV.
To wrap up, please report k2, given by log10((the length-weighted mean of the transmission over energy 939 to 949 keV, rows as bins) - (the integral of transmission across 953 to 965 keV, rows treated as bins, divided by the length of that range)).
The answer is -0.4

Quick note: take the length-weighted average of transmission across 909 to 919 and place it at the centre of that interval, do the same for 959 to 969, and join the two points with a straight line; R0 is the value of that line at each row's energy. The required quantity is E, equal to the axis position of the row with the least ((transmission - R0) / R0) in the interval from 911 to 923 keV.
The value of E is 912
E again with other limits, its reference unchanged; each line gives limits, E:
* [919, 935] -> 920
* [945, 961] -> 950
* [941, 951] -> 950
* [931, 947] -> 946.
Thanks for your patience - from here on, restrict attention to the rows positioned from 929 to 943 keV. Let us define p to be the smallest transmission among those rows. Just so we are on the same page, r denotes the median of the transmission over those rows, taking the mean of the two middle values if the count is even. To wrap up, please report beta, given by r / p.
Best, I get 1.43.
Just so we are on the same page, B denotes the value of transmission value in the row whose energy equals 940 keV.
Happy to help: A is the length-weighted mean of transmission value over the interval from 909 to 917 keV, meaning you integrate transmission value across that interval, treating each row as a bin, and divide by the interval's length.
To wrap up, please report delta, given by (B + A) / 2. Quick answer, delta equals 23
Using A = 22.7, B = 24.12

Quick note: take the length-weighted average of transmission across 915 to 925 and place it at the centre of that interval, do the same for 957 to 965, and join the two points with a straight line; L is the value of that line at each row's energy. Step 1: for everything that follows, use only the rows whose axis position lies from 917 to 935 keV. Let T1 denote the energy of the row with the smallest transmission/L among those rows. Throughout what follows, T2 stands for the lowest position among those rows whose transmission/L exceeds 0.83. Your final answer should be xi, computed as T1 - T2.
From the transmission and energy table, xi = 0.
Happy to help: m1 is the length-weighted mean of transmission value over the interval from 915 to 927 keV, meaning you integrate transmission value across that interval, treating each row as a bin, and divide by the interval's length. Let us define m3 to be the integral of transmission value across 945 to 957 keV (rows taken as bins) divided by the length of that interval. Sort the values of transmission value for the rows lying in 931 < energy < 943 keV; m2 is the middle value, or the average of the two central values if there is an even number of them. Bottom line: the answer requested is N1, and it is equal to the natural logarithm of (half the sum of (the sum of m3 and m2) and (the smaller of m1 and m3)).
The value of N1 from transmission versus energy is 3.38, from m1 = 27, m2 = 28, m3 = 15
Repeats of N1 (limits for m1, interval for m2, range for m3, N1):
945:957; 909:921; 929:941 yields 3.52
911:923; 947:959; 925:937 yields 3.56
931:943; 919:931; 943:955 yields 3.40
